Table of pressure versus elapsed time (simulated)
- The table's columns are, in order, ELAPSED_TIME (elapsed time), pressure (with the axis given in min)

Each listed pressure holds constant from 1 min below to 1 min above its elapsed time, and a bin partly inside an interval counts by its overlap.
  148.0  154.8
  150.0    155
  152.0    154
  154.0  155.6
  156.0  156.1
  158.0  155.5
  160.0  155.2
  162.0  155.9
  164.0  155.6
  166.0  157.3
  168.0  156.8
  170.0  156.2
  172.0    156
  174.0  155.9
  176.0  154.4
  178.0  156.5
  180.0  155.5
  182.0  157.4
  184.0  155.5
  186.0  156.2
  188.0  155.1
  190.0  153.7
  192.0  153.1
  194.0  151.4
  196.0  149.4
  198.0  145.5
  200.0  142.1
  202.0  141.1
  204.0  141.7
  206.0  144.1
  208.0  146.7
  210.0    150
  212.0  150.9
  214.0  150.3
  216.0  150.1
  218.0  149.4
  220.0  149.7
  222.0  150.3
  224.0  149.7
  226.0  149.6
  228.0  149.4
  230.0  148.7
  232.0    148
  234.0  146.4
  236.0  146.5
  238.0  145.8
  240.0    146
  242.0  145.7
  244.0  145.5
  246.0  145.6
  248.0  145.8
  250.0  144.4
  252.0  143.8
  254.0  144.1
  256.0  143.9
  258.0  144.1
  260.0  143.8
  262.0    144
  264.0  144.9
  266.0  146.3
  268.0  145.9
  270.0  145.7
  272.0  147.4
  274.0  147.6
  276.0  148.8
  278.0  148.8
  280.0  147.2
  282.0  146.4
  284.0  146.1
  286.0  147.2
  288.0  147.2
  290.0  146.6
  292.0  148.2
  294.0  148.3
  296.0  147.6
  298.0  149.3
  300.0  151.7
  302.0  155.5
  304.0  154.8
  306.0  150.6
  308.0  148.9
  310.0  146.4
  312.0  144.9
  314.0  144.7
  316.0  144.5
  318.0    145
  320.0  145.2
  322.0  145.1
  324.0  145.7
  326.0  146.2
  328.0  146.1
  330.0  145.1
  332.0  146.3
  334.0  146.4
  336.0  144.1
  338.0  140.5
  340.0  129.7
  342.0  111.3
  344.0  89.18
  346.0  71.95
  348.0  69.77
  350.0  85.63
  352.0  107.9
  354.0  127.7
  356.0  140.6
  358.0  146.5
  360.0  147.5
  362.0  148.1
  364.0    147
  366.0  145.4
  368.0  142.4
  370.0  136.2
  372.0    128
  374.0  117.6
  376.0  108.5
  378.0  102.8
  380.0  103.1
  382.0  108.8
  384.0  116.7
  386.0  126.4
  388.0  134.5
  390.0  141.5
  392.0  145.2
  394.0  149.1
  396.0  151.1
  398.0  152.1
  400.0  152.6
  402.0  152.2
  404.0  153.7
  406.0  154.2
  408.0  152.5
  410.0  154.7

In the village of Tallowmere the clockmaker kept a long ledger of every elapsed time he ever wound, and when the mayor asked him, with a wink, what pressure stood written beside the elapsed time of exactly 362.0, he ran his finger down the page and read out 148.1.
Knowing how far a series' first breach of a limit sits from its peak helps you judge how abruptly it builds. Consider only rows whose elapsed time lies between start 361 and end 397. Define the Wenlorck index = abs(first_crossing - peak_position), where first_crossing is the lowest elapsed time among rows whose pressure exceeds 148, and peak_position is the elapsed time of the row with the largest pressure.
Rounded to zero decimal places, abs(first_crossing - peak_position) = 34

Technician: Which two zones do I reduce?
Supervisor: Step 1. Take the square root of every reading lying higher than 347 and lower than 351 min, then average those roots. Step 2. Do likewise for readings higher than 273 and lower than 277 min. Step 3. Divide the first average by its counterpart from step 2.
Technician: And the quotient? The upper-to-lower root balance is 0.72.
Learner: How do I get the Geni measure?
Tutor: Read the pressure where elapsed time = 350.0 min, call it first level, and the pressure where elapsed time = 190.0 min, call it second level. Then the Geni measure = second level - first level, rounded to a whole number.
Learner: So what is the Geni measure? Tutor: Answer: 68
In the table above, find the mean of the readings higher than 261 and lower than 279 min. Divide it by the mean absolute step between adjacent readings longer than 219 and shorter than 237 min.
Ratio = 255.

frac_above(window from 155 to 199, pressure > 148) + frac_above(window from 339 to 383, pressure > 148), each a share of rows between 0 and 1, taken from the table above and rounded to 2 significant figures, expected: 1.0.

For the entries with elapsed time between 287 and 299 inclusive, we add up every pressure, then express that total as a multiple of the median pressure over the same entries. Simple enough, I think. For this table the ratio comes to 6.00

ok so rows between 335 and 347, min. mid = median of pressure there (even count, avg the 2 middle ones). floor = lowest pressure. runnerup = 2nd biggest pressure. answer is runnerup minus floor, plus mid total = 189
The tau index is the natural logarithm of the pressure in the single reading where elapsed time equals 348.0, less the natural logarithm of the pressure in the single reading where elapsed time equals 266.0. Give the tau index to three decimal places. -0.740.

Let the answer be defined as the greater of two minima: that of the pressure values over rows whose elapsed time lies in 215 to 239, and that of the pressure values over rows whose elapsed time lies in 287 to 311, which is 146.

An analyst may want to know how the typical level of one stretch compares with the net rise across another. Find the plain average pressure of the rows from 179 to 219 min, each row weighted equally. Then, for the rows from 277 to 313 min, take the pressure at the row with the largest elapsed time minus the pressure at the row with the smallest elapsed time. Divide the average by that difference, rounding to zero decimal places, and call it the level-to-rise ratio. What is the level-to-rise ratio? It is -38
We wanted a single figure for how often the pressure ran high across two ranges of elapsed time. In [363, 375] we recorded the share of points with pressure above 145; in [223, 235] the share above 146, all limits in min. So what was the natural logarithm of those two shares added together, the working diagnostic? 0.29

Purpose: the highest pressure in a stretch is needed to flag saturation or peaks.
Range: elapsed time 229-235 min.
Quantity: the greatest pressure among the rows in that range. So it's 148.7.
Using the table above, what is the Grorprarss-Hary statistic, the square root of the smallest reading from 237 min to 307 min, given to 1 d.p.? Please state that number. 12.0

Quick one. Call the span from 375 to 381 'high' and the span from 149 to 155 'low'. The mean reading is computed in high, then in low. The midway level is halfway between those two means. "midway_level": 130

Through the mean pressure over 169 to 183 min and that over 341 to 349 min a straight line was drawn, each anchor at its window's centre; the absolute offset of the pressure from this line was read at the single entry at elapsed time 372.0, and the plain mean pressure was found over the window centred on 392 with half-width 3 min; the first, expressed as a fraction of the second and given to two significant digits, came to 0.37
